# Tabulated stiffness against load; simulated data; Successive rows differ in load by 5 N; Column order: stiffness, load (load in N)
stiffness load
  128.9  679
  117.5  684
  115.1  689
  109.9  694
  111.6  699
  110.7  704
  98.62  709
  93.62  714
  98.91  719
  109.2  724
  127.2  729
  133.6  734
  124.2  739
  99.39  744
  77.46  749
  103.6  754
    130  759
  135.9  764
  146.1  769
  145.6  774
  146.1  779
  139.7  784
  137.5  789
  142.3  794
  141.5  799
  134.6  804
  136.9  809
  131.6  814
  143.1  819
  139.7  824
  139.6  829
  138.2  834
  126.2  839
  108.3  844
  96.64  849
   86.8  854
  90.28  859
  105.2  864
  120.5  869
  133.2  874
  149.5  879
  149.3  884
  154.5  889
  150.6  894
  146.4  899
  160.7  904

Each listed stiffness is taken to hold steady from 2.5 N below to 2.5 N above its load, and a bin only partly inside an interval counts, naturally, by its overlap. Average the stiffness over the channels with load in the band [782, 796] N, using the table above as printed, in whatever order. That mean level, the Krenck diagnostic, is 140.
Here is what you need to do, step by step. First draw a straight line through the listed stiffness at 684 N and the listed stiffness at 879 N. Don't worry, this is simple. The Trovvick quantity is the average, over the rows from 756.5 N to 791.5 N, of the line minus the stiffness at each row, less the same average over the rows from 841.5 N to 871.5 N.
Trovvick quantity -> -52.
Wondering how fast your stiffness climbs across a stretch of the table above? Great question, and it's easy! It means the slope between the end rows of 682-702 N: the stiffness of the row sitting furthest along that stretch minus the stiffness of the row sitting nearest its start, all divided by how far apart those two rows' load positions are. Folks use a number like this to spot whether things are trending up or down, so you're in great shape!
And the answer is -0.4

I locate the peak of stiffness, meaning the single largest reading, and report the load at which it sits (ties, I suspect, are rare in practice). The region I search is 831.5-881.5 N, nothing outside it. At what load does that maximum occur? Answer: 879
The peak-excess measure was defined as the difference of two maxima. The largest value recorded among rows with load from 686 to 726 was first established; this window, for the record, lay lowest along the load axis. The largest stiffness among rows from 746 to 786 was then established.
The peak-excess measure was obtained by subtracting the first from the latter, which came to 31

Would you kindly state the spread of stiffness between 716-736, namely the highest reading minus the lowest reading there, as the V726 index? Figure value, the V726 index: 35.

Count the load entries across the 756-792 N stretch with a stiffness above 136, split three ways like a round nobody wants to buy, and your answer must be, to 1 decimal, 1.7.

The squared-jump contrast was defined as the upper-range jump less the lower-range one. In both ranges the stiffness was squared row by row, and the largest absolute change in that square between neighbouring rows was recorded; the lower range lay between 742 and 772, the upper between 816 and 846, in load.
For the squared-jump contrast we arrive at -1969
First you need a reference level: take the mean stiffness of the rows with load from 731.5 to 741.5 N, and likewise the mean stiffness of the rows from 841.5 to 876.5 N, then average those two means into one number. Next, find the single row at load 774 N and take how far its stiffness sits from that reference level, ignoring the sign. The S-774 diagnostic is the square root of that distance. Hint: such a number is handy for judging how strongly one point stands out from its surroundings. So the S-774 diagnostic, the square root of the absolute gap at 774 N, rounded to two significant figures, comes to 5.3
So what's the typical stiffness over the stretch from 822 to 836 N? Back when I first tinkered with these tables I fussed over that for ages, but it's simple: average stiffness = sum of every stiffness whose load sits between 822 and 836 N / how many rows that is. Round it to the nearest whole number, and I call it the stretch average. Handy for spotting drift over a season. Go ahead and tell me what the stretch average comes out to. 139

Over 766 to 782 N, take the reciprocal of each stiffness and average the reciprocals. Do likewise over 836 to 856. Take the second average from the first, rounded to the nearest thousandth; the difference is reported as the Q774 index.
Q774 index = -0.003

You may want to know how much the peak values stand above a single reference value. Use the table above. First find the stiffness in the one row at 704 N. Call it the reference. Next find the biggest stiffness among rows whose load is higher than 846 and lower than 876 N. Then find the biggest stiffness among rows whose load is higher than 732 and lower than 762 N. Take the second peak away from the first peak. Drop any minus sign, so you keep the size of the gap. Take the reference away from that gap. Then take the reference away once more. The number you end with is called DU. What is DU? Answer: -221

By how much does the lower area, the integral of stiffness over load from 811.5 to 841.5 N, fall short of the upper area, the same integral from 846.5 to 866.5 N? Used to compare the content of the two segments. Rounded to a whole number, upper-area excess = -2197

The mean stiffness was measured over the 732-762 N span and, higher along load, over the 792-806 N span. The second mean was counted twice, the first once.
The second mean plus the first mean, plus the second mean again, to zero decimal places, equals 390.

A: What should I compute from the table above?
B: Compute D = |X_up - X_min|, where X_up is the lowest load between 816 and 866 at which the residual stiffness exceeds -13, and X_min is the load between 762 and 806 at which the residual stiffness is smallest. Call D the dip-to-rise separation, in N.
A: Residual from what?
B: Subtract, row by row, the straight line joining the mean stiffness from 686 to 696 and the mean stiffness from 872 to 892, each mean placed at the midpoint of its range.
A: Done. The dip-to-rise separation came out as 15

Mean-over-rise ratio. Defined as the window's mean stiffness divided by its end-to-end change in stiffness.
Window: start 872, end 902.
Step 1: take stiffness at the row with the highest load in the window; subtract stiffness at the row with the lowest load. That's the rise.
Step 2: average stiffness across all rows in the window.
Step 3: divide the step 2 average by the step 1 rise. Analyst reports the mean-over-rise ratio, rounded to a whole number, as 11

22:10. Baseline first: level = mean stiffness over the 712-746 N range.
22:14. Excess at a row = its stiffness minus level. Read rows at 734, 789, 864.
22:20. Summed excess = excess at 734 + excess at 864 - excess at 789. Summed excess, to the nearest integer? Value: -11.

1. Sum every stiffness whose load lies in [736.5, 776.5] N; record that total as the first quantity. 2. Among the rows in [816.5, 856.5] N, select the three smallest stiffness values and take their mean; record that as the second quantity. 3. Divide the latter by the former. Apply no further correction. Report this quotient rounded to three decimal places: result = 0.101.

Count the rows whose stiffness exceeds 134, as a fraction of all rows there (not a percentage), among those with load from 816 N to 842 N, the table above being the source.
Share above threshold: 0.80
